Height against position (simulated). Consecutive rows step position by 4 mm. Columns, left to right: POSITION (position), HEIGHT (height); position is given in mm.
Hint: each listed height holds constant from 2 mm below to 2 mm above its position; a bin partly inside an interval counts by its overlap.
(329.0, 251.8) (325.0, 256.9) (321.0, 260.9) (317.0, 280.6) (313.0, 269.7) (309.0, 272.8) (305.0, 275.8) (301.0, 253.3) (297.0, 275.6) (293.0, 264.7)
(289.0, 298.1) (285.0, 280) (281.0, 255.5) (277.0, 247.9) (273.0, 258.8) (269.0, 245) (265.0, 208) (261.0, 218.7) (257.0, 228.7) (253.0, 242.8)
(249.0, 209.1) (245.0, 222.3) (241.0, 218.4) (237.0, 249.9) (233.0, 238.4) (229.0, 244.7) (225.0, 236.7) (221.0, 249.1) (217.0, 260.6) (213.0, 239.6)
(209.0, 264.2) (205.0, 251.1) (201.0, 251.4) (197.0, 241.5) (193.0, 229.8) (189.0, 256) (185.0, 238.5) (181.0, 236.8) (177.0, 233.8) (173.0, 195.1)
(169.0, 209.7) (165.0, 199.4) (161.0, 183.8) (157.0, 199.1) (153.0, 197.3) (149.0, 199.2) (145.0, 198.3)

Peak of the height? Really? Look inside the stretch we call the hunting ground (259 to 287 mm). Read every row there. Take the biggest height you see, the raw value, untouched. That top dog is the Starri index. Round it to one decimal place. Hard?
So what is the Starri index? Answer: 280.0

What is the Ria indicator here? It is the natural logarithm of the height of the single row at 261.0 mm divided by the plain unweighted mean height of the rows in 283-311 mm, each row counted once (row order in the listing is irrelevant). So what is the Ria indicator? -0.23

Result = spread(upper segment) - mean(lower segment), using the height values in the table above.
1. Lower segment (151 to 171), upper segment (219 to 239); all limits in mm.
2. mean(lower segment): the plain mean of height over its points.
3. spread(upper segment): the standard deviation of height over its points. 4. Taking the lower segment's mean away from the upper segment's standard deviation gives -192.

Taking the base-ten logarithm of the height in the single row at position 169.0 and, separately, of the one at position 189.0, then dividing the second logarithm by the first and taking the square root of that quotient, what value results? 1.02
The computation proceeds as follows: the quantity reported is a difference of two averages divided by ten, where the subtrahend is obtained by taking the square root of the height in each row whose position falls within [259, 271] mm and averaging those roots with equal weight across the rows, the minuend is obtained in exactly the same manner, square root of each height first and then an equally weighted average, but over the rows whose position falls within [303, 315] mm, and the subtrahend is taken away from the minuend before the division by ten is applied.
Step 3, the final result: 0.16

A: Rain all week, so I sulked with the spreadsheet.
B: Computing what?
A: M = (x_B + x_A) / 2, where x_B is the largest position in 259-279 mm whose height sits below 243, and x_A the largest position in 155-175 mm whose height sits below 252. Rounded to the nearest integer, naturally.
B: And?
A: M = 219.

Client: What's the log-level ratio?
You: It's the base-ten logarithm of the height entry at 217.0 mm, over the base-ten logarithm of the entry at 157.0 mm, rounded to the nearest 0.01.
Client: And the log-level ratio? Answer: 1.05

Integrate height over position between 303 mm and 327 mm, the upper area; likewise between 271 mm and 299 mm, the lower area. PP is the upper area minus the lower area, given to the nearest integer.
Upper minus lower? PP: -1056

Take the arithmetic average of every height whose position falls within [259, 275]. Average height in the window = 233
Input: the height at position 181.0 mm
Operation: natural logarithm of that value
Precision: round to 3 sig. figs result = 5.47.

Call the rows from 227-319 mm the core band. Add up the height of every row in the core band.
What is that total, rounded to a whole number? 5759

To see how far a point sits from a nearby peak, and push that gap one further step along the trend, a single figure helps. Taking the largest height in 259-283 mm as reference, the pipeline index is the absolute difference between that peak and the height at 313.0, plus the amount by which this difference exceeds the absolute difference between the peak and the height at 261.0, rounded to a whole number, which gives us -18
